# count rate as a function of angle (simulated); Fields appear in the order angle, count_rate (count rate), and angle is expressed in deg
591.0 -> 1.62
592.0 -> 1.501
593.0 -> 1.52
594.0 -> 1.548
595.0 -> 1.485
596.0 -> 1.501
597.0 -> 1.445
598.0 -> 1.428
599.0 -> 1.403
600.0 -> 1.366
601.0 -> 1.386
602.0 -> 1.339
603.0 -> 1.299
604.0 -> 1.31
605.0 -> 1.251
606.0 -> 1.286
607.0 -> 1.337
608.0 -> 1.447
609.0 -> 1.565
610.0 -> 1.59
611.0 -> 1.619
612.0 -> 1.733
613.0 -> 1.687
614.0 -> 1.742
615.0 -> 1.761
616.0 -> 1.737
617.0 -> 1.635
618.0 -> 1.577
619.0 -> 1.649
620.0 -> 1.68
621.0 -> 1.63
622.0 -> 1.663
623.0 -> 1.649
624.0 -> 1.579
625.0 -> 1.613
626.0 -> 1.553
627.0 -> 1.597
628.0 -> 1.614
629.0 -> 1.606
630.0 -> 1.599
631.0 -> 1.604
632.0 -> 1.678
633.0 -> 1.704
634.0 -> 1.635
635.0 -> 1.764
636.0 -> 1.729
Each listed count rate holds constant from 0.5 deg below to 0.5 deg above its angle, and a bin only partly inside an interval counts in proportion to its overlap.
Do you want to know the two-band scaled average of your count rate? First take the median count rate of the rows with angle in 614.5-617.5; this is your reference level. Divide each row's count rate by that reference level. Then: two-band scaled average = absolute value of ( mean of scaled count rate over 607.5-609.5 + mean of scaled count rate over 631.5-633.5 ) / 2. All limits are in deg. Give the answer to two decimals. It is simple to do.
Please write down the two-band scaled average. 0.92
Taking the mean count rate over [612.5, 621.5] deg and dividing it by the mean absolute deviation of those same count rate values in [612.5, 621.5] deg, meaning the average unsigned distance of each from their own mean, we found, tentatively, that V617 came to 34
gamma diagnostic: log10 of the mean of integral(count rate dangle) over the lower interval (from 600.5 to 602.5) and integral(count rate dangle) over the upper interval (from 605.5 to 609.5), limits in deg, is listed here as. 0.62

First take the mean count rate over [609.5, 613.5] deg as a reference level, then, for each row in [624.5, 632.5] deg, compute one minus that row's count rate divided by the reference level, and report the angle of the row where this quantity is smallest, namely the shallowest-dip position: 632.0 deg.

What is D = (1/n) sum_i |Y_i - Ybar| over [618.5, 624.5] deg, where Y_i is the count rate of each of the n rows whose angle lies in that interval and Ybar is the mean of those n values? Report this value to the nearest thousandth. 0.025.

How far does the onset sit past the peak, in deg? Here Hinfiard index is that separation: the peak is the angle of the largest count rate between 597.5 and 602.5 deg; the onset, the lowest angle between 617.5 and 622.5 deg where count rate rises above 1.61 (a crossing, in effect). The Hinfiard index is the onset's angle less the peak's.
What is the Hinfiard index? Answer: 21 deg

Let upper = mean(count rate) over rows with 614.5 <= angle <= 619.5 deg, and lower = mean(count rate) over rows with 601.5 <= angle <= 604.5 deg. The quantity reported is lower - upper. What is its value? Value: -0.36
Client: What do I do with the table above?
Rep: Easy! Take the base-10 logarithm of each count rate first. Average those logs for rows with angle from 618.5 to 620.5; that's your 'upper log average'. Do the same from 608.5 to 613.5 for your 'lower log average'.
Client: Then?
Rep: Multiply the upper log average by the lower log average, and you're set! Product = 0.047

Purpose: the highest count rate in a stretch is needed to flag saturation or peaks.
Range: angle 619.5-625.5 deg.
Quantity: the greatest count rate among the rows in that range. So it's 1.68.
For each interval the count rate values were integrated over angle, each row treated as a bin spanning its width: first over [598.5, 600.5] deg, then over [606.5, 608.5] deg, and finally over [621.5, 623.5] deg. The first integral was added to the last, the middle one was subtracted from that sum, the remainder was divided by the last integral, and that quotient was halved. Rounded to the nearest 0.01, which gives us 0.50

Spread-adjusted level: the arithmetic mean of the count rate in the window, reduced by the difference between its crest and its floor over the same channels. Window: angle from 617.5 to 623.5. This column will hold 1.54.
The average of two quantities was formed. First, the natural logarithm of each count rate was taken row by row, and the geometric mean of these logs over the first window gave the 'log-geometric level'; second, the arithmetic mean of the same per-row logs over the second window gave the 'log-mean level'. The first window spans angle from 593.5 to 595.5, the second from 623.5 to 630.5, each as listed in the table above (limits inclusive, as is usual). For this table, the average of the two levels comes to 0.44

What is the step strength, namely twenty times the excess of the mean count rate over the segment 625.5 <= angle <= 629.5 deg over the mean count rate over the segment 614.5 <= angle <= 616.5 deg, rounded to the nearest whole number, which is -3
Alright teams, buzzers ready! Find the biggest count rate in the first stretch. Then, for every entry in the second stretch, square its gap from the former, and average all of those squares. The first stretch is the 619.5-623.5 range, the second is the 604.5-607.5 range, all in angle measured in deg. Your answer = 0.15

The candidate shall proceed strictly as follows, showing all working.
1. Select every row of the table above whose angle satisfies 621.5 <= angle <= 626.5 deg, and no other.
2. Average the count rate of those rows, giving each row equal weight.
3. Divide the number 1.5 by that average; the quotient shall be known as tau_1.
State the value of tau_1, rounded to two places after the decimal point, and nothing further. 0.93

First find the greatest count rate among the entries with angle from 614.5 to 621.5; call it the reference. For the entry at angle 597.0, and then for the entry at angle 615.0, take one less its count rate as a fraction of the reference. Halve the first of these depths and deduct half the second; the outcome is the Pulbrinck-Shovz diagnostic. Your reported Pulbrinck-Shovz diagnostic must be 0.090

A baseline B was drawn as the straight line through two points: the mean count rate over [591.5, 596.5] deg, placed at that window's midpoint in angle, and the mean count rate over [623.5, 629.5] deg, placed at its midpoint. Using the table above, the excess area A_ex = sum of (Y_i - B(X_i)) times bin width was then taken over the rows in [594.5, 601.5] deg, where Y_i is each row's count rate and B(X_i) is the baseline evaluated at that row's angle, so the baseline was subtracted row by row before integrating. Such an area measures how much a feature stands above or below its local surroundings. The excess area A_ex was -0.63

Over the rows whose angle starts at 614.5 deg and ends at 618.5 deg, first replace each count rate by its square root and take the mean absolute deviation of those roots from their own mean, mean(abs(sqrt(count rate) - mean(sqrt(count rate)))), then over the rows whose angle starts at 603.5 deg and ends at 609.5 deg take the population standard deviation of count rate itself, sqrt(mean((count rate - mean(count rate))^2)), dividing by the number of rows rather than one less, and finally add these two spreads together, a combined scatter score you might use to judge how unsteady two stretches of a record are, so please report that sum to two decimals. 0.14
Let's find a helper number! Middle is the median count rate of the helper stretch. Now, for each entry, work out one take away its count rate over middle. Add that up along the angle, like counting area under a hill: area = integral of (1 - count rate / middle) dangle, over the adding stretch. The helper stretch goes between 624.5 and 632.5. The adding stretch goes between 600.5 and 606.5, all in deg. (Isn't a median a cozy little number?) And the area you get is 1.1 deg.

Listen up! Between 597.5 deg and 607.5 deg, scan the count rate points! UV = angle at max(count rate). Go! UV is 598.0 deg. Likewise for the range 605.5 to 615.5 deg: 615.0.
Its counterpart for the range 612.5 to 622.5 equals 615.0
